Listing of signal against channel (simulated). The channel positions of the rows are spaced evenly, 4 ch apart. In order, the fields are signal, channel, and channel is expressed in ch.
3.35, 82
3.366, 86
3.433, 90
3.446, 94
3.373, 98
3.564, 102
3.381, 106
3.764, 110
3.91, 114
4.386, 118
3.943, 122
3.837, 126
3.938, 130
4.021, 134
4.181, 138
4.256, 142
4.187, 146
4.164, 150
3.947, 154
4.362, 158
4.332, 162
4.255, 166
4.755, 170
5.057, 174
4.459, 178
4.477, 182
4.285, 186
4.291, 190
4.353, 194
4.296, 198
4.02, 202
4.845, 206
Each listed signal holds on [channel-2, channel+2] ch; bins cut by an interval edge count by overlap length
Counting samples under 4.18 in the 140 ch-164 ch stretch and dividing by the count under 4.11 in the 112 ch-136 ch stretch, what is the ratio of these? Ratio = 0.40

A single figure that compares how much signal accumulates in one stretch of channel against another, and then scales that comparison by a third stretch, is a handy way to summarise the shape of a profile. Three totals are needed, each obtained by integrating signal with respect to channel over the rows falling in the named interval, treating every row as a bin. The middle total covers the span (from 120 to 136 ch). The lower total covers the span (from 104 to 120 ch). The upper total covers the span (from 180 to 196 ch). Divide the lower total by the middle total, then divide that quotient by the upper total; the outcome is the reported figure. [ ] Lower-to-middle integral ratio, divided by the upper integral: 0.0141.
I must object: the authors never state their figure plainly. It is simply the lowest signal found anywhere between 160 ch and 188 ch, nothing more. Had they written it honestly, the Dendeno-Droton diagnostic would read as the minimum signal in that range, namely 4.255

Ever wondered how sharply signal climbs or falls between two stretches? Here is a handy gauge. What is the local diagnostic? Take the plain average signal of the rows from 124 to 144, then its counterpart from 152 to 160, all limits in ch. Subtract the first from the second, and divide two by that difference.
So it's 18.5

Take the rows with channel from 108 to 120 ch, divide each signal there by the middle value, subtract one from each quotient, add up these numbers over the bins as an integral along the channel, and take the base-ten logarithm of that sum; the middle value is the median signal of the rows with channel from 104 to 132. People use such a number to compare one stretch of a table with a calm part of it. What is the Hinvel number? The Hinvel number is -0.47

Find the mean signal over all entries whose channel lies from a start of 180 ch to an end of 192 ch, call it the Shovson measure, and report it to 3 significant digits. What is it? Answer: 4.35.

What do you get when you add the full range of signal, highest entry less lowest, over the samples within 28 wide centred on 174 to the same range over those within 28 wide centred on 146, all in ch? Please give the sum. 1.2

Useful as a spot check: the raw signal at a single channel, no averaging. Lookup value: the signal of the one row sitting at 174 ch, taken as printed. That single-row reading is 5.057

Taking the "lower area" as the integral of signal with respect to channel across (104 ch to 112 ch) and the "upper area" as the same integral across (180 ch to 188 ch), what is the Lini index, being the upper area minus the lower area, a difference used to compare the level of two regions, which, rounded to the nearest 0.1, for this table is 6.5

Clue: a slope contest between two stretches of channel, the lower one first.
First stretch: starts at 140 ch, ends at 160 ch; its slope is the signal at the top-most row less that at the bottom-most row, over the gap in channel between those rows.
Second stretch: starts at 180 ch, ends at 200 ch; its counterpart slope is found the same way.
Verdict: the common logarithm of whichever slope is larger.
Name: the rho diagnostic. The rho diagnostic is -2.18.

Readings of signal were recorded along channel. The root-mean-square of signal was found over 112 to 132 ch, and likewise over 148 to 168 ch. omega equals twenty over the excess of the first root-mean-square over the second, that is -97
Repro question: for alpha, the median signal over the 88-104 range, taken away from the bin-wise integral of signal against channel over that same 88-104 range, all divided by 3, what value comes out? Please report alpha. 17.3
